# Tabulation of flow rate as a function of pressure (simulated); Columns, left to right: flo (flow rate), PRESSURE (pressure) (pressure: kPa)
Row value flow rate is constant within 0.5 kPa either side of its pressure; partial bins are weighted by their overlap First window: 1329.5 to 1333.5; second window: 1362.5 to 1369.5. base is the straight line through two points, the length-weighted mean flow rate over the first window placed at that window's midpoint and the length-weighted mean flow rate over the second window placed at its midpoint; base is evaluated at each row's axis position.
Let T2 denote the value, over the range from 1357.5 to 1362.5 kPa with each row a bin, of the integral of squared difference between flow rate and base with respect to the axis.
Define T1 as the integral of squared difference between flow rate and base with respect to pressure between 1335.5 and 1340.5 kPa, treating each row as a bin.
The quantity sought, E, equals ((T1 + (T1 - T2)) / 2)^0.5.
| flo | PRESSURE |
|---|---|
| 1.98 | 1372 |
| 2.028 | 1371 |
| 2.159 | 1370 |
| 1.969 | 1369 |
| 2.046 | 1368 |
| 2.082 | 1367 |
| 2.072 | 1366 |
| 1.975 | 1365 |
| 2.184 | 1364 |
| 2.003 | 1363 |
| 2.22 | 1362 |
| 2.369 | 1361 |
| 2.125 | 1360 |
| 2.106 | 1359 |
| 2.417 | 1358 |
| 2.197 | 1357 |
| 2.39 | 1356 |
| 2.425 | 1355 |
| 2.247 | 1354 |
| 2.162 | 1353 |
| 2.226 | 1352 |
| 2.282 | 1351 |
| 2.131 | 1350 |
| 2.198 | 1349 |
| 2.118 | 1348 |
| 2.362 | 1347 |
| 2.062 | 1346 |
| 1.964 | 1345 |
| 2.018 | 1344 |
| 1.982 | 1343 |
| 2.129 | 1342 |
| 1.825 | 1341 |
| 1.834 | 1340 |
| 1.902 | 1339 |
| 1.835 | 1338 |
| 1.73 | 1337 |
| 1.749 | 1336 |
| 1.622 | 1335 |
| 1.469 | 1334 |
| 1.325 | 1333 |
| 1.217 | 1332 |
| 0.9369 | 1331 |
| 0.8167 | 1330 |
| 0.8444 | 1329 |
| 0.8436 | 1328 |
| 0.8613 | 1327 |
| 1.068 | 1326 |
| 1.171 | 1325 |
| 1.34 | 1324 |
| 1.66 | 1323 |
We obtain 1.1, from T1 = 1.5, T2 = 0.78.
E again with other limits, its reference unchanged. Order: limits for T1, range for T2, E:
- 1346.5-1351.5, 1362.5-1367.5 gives 1.5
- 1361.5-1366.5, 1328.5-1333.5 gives 0.2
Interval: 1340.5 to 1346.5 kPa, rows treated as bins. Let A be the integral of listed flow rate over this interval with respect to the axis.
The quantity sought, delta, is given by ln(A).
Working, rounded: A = 12.0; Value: 2.48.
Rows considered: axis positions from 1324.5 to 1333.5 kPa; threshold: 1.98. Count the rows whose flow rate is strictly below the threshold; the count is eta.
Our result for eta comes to 9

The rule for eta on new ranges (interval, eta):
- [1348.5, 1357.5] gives 0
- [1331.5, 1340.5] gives 9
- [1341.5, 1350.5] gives 1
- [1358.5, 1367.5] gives 1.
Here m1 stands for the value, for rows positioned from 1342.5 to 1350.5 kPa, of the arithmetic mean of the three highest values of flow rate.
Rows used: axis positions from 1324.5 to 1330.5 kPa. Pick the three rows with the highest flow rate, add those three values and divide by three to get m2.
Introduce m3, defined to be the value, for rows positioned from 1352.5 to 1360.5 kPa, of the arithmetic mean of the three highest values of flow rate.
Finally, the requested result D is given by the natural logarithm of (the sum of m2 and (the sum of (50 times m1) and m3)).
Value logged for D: 4.74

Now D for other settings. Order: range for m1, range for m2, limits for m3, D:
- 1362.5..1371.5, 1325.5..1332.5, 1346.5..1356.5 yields 4.71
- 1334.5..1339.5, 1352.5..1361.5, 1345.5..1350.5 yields 4.57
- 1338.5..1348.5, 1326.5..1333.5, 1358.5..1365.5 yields 4.73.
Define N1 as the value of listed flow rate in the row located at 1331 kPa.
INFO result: 0.9369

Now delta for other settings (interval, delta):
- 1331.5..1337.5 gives 2.21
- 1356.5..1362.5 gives 2.60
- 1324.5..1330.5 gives 1.72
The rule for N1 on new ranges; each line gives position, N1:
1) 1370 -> 2.159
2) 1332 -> 1.217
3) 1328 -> 0.8436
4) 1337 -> 1.73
